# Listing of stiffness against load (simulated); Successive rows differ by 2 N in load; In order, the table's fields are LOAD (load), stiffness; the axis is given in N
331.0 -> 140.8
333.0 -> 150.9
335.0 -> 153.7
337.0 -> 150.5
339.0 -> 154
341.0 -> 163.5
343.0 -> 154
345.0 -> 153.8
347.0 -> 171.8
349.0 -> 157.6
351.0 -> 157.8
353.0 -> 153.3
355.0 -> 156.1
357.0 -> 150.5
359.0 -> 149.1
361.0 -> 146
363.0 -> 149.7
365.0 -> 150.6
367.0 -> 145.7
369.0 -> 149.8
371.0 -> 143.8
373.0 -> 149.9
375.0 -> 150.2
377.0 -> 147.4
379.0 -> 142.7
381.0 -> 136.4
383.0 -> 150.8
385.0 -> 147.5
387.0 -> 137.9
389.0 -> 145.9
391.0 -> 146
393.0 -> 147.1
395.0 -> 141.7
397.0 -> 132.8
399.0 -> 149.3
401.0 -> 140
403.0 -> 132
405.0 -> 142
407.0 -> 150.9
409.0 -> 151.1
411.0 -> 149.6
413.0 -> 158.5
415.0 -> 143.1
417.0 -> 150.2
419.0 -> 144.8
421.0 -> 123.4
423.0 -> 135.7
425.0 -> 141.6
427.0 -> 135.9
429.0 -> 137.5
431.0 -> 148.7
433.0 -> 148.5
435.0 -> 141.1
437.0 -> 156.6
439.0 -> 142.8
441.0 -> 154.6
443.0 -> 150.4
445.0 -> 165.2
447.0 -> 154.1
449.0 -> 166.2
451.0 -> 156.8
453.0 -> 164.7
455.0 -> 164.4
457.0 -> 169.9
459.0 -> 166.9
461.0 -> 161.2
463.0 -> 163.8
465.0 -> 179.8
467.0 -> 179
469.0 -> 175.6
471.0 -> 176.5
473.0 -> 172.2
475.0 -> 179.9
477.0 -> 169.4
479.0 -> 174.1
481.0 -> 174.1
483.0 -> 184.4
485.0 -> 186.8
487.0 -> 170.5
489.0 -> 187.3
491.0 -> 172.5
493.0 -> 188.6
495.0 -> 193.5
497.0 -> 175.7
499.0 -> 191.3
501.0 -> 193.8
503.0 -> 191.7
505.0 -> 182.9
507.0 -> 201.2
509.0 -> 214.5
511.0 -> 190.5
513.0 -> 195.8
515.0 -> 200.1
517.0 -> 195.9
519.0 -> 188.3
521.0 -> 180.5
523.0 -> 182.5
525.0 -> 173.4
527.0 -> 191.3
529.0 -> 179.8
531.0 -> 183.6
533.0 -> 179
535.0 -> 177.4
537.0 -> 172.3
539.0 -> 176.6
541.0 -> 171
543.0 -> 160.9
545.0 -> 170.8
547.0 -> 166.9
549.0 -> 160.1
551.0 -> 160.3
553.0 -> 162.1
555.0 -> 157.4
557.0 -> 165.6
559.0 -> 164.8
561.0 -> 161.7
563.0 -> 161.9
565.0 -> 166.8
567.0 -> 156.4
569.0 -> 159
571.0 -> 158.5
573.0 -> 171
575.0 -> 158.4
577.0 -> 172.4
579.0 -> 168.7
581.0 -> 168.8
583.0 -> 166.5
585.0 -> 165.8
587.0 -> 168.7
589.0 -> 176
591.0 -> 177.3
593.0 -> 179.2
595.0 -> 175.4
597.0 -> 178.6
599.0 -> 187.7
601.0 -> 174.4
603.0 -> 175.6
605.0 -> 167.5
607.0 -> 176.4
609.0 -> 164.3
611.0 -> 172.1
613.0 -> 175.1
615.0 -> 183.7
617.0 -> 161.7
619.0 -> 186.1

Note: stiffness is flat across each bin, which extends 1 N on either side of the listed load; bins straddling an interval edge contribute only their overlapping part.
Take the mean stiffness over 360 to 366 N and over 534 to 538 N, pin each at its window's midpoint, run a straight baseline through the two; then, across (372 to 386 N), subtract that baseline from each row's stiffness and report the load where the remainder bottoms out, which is 381.0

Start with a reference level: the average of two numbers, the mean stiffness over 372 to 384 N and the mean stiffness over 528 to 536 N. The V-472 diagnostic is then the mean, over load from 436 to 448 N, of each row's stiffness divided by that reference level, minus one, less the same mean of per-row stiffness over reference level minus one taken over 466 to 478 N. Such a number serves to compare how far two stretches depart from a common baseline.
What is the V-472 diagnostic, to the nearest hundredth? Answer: -0.13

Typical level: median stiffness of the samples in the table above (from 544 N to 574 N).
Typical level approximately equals 162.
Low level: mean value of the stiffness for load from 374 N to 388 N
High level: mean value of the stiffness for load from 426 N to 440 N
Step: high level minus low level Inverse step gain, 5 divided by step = -19.4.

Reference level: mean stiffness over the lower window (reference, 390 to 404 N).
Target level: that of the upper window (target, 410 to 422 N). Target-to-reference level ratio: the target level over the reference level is 1.03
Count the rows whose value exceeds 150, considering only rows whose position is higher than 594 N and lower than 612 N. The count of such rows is 9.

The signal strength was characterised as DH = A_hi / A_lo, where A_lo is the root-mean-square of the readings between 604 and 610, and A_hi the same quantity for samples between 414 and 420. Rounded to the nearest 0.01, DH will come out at 0.86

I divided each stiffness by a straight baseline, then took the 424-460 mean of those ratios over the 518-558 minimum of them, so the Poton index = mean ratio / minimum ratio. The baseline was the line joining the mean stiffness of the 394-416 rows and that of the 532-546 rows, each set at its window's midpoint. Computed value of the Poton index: 1.13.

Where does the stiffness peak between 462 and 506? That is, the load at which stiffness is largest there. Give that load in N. 501.0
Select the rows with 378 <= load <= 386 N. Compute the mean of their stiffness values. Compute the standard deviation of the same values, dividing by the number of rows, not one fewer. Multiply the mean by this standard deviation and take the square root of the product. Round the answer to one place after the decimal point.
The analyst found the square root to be 28.0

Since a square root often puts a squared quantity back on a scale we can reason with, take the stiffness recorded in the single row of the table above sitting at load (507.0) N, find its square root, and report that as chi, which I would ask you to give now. 14.2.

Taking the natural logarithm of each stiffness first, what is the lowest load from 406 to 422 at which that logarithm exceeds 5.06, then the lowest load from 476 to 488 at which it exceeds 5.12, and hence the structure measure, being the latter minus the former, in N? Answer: 64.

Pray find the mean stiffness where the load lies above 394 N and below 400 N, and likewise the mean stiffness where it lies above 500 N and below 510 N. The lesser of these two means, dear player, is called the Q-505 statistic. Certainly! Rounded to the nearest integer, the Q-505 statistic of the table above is 141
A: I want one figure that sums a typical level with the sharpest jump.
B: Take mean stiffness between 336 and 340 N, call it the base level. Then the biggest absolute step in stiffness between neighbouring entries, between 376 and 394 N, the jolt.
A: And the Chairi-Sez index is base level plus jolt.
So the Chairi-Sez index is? 167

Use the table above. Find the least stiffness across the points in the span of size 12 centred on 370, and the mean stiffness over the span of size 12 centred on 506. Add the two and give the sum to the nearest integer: 340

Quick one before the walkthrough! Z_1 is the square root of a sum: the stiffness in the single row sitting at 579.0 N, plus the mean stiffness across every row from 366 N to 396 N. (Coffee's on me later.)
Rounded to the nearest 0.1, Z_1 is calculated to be 17.7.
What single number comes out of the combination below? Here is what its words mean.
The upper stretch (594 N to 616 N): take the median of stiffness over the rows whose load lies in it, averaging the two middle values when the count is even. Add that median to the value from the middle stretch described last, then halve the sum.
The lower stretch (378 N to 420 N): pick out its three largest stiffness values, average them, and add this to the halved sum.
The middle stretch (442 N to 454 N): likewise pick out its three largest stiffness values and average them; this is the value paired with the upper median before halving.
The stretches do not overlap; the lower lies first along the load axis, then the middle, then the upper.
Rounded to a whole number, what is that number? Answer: 324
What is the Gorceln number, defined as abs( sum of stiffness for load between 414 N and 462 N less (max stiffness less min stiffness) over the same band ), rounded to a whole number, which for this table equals 3578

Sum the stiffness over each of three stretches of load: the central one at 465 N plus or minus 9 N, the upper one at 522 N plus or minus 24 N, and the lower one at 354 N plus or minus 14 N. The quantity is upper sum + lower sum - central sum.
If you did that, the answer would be 5060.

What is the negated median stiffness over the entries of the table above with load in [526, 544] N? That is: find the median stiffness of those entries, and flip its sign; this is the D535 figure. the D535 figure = -177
